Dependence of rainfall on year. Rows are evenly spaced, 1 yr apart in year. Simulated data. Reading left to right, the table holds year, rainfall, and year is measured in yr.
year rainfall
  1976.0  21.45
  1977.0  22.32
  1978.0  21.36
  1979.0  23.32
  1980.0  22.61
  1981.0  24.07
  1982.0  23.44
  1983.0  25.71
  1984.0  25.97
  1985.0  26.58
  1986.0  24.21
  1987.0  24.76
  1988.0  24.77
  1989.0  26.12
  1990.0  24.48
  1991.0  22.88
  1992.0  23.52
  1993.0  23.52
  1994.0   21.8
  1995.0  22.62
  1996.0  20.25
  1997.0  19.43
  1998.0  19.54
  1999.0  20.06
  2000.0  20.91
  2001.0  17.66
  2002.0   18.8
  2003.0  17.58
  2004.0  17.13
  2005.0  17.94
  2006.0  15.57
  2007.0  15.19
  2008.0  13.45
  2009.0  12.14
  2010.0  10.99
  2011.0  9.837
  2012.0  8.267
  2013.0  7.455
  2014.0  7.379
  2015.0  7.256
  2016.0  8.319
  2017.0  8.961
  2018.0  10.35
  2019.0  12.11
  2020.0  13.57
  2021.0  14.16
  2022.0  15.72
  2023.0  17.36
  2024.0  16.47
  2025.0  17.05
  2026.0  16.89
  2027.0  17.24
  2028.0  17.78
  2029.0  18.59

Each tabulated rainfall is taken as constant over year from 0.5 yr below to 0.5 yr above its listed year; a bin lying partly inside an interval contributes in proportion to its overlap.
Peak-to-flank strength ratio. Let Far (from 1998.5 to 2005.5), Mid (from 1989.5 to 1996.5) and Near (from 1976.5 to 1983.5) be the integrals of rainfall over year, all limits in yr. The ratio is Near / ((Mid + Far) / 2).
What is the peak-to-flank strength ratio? 1.13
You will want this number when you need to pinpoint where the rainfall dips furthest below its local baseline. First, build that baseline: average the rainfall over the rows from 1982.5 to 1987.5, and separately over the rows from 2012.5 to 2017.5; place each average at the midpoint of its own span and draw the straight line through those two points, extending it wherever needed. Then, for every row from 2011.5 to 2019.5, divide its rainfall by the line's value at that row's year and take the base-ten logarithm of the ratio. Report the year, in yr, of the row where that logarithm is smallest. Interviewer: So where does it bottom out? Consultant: 2013.0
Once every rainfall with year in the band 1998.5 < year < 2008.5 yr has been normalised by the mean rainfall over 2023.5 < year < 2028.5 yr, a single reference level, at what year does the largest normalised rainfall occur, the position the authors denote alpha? 2000.0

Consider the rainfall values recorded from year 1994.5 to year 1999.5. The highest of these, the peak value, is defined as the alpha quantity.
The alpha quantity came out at 22.62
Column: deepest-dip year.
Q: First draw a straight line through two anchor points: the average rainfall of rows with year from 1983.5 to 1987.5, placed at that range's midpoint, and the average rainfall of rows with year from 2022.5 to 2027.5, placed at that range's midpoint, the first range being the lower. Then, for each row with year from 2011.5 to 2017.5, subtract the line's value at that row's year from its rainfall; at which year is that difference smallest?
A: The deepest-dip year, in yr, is 2013.0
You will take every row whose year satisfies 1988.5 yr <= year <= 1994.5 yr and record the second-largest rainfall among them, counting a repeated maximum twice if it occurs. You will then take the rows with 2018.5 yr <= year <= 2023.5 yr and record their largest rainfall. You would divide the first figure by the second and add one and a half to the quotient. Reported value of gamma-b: 2.91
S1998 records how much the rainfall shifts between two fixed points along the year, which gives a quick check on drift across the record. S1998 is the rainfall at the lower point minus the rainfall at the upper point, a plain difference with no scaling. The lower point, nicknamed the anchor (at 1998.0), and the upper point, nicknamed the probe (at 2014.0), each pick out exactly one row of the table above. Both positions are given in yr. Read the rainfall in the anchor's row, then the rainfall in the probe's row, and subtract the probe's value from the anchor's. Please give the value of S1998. 12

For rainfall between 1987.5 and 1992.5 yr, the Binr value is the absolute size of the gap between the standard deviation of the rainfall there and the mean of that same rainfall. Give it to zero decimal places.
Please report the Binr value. 23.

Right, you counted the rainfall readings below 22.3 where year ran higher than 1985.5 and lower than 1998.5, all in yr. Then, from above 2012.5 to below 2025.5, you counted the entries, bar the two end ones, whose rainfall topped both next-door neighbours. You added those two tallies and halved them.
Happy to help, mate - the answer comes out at 2.5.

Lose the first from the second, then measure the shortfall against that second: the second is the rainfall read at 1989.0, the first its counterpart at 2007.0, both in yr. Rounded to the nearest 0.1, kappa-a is 0.4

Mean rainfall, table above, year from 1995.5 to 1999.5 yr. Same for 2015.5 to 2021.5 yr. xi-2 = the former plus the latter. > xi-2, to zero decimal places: 31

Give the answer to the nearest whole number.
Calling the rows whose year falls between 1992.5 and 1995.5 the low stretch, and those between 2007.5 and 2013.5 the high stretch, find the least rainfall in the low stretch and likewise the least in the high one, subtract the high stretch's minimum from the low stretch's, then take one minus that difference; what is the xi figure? -13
